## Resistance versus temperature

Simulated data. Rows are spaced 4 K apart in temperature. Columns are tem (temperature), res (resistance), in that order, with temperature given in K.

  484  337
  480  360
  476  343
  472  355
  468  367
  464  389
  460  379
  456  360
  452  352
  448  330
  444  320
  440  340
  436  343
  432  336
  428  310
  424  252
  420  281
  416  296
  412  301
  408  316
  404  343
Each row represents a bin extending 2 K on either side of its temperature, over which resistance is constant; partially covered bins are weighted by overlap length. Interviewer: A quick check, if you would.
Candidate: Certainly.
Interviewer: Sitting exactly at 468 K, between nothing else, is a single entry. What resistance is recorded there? 367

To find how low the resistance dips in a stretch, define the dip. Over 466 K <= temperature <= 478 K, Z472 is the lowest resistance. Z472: 343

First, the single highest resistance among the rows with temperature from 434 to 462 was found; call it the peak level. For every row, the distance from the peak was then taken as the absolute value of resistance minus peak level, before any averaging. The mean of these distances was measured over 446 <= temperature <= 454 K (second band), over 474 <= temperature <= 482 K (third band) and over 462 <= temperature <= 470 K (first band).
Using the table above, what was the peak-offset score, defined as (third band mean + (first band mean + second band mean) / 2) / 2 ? 26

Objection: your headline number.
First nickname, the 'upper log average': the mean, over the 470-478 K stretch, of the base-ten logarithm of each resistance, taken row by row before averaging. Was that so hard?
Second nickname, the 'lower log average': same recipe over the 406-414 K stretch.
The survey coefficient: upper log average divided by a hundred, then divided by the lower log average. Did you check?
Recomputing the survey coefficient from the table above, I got 0.0102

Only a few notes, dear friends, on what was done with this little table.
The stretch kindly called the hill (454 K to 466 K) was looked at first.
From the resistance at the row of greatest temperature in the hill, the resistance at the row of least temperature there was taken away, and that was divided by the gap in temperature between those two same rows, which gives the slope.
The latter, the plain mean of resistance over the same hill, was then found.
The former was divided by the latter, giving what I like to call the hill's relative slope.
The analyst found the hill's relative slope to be 0.010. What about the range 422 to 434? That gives 0.035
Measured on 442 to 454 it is 0.012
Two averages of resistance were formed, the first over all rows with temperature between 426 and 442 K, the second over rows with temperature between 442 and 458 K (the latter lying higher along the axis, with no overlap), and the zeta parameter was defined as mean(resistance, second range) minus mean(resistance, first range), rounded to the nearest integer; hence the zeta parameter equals 8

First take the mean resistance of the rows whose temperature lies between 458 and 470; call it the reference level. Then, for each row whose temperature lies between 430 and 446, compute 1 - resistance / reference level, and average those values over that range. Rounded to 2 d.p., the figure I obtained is 0.12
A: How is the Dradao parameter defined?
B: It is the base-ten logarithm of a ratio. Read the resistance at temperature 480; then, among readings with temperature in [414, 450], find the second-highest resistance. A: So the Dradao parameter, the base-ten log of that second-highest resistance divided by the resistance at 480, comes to -0.025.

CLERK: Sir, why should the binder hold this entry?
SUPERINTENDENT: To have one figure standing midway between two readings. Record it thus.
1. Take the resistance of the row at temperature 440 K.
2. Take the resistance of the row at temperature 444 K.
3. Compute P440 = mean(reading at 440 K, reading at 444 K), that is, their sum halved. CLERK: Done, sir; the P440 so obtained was 330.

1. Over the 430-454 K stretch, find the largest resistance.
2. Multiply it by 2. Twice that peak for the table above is 704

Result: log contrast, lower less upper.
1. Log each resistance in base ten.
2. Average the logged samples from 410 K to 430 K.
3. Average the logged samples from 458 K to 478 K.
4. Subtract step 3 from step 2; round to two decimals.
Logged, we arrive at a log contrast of -0.11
